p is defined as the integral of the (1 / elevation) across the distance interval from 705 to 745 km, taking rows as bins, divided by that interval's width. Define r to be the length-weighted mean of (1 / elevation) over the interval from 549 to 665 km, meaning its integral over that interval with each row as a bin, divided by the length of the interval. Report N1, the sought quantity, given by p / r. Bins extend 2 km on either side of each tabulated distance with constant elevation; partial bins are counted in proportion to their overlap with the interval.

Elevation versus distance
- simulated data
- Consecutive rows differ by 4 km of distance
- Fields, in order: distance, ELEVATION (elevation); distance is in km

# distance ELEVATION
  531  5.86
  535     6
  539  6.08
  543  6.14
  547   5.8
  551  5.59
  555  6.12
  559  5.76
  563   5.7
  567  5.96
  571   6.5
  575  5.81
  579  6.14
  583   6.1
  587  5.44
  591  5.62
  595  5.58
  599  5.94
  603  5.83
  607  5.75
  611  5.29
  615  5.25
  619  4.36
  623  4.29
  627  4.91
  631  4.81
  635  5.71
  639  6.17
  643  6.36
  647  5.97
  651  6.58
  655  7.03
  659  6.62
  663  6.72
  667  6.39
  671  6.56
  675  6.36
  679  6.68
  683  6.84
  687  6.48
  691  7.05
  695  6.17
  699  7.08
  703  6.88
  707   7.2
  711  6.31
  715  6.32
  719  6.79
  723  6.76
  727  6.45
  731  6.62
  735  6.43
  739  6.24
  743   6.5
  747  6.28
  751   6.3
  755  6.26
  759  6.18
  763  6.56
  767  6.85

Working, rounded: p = 0.153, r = 0.175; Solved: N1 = 0.87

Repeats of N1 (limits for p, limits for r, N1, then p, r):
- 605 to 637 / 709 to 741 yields 1.30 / 0.200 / 0.154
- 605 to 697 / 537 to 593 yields 1.00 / 0.170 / 0.170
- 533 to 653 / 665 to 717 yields 1.17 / 0.177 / 0.151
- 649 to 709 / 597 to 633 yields 0.76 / 0.149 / 0.196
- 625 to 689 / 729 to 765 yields 1.03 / 0.161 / 0.157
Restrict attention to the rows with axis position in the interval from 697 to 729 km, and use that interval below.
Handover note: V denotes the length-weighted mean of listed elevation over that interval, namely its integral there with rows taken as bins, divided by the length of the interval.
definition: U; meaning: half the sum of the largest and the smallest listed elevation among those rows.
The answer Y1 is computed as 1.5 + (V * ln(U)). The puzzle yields 14.3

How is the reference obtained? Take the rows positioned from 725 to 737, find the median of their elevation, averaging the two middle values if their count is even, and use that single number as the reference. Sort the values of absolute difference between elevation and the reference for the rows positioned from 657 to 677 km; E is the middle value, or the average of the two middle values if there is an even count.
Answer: 0.1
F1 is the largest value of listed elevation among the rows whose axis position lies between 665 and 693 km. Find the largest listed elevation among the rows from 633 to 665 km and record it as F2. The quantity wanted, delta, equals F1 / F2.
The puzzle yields 1.00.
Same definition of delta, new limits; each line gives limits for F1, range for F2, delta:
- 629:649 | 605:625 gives 1.11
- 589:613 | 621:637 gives 1.04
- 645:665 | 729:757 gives 1.06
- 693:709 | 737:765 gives 1.10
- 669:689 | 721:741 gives 1.01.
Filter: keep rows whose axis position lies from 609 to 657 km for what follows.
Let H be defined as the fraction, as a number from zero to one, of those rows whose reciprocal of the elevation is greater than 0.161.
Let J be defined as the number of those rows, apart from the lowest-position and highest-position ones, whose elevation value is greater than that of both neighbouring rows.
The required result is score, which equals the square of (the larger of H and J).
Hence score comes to 4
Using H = 0.75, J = 2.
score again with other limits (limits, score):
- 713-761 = 16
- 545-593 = 9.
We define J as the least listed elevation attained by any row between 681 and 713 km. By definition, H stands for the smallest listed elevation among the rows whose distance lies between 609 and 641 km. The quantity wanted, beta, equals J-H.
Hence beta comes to 1.9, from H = 4.29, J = 6.17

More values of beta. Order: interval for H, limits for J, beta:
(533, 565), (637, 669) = 0.4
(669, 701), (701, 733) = 0.1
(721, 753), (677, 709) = -0.1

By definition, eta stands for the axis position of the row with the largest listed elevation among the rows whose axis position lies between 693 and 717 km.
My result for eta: 707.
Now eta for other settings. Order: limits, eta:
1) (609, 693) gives 691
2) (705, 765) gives 707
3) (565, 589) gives 571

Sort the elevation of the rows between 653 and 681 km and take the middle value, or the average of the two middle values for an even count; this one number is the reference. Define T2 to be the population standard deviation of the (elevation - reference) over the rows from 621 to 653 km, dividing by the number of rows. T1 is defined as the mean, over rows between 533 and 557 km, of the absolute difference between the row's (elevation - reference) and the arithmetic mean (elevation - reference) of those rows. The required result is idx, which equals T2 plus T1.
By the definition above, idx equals 0.95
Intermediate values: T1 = 0.17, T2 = 0.8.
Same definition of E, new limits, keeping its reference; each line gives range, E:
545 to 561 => 0.7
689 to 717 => 0.4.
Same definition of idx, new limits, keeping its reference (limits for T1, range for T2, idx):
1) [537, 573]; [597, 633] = 0.80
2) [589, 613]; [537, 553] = 0.39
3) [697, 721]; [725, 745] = 0.42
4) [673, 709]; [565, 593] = 0.62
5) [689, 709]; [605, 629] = 0.80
